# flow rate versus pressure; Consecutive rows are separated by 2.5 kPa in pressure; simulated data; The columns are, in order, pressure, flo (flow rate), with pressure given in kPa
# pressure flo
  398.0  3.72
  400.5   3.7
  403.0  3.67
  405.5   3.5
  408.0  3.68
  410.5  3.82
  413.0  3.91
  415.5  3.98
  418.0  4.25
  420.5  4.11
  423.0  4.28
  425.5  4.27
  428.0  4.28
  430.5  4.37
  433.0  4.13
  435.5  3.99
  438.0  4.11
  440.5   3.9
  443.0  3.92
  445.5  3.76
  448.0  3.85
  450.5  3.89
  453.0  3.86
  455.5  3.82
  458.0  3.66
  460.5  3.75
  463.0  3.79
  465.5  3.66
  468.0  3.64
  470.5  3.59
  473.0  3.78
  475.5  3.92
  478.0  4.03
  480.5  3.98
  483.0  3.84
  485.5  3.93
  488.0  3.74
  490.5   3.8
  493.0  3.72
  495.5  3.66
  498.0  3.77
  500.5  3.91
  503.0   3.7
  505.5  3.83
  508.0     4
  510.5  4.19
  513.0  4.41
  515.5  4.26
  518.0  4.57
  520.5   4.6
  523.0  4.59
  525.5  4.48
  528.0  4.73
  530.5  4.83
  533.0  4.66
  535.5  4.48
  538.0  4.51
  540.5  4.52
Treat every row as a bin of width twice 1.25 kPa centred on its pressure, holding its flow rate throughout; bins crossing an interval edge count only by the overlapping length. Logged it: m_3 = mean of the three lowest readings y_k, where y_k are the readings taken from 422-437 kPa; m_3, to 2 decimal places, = 4.13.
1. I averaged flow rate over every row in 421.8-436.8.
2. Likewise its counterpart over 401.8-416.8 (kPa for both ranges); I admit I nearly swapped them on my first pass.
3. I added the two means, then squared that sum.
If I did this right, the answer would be 64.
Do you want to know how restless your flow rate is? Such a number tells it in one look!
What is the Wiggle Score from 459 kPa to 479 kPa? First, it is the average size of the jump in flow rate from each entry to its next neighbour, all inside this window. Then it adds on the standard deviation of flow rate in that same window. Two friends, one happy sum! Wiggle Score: 0.24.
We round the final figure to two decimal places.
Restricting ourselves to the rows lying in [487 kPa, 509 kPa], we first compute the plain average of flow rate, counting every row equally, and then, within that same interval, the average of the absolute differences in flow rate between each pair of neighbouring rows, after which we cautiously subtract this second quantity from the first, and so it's 3.67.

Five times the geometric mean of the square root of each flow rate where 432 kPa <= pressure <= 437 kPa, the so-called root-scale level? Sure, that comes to 10.1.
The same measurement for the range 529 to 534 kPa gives 10.9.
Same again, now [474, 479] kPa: 10.0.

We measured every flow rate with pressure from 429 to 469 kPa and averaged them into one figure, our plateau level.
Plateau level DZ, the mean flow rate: 3.9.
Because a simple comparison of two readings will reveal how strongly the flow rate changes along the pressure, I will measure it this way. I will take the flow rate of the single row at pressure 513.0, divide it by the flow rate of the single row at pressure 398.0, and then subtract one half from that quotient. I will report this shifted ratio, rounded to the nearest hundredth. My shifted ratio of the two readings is 0.69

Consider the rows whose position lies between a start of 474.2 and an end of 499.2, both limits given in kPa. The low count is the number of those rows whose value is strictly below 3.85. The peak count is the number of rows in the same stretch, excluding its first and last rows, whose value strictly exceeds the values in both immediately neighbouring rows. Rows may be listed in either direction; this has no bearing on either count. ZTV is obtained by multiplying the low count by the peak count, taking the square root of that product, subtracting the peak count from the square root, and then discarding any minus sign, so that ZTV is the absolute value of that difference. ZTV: 1.24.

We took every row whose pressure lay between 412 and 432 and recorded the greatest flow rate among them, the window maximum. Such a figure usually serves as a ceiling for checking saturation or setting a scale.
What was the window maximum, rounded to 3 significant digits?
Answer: 4.37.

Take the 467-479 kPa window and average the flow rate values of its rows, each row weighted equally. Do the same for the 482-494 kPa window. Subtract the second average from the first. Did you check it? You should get 0.0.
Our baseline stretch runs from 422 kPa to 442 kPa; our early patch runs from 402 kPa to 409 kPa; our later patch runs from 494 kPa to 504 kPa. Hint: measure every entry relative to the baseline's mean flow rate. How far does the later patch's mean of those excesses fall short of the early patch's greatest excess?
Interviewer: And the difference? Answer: -0.1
